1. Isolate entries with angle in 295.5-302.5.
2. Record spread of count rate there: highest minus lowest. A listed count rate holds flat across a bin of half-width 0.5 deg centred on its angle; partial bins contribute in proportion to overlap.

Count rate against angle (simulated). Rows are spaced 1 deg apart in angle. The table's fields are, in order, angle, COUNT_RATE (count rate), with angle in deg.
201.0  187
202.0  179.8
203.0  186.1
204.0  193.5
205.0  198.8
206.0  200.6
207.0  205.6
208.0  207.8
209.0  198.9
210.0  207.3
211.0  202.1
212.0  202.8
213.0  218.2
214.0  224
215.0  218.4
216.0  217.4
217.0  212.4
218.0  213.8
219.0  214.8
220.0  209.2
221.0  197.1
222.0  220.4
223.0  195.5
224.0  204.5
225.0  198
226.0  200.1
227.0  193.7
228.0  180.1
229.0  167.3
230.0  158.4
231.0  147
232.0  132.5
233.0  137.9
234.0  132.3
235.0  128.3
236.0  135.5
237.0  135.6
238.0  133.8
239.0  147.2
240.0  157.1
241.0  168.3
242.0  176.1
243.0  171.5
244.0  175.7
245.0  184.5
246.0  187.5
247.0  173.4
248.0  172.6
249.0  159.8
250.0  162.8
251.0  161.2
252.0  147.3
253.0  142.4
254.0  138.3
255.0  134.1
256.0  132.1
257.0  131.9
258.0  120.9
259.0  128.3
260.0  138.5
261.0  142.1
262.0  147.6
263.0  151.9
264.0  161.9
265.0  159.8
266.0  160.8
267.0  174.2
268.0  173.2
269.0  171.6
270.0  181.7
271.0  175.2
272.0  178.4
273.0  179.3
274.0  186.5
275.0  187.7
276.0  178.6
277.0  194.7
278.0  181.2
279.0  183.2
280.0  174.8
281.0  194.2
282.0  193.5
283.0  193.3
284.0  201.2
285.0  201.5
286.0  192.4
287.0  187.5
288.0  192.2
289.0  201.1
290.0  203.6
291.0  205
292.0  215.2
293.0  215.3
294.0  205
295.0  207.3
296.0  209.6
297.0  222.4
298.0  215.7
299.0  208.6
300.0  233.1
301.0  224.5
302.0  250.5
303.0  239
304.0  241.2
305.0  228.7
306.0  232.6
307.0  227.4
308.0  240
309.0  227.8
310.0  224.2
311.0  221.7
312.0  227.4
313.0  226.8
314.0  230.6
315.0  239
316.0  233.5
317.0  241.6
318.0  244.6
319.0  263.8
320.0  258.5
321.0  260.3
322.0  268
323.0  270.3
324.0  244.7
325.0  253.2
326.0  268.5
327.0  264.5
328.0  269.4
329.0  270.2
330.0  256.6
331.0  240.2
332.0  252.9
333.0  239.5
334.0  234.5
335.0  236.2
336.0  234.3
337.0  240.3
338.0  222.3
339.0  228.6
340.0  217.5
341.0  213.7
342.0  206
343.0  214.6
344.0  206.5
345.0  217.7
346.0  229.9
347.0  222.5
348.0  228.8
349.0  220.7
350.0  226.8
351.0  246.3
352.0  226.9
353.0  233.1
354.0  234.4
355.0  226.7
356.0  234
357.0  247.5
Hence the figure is 42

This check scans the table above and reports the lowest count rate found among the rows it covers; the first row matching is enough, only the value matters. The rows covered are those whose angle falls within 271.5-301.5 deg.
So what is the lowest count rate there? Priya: 174.8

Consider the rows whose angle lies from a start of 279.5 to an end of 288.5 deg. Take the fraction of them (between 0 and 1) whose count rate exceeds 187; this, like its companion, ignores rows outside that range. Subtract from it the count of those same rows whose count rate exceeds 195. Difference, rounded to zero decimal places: -1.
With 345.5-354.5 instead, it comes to -8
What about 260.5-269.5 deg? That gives 0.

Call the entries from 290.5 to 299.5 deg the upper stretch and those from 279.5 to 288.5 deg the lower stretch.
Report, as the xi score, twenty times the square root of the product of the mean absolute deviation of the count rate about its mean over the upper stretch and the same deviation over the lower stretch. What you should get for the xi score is 99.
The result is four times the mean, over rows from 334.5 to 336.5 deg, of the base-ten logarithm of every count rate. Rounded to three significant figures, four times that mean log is 9.49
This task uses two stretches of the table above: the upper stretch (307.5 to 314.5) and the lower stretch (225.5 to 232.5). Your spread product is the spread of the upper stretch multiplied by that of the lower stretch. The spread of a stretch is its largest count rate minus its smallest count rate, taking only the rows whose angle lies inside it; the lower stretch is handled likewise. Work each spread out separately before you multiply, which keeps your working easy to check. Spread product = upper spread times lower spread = 1237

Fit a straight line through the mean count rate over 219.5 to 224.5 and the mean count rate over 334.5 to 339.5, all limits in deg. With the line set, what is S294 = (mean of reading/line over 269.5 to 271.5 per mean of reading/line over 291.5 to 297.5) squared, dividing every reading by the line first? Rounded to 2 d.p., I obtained 0.74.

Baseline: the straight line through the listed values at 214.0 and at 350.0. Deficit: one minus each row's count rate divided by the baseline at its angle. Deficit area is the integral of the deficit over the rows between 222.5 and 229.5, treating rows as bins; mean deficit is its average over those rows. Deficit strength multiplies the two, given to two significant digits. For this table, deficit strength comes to 0.15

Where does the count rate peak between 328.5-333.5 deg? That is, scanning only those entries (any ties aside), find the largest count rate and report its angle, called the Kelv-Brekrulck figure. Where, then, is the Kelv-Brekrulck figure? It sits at 329.0 deg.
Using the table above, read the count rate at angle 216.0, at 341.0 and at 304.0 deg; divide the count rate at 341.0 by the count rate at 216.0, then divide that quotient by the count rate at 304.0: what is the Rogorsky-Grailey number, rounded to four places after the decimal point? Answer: 0.0041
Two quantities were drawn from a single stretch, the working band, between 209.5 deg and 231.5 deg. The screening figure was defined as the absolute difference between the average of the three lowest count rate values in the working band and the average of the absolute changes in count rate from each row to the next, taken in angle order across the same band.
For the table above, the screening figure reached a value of 149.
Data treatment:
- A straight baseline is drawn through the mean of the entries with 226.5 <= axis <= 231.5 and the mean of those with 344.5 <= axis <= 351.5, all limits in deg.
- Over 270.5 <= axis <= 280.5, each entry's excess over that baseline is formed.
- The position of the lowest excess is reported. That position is 280.0 deg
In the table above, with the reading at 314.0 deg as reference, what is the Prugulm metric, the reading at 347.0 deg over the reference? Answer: 0.96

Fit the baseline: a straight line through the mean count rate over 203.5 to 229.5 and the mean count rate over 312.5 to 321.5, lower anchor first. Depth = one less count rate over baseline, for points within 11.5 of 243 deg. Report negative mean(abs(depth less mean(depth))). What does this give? -0.075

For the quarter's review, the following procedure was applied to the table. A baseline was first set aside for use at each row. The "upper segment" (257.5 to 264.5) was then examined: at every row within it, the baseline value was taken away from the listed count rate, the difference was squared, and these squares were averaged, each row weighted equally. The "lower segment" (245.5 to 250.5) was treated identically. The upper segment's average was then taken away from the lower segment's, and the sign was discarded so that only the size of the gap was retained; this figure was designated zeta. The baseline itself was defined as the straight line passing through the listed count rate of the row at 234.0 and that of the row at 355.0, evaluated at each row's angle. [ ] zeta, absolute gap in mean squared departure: 631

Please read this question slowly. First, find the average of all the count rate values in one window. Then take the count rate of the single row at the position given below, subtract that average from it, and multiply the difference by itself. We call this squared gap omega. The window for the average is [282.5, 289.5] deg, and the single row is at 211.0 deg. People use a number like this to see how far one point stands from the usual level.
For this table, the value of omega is 42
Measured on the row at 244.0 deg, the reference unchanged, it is 396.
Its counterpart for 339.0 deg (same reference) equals 1089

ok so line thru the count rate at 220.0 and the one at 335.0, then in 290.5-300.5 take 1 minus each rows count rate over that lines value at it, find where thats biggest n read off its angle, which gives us 294.0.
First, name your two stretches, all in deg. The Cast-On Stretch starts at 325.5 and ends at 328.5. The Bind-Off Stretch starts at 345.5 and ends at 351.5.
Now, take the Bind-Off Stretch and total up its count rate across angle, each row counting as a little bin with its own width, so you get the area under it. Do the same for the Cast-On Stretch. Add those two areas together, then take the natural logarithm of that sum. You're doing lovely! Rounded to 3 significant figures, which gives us 7.69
